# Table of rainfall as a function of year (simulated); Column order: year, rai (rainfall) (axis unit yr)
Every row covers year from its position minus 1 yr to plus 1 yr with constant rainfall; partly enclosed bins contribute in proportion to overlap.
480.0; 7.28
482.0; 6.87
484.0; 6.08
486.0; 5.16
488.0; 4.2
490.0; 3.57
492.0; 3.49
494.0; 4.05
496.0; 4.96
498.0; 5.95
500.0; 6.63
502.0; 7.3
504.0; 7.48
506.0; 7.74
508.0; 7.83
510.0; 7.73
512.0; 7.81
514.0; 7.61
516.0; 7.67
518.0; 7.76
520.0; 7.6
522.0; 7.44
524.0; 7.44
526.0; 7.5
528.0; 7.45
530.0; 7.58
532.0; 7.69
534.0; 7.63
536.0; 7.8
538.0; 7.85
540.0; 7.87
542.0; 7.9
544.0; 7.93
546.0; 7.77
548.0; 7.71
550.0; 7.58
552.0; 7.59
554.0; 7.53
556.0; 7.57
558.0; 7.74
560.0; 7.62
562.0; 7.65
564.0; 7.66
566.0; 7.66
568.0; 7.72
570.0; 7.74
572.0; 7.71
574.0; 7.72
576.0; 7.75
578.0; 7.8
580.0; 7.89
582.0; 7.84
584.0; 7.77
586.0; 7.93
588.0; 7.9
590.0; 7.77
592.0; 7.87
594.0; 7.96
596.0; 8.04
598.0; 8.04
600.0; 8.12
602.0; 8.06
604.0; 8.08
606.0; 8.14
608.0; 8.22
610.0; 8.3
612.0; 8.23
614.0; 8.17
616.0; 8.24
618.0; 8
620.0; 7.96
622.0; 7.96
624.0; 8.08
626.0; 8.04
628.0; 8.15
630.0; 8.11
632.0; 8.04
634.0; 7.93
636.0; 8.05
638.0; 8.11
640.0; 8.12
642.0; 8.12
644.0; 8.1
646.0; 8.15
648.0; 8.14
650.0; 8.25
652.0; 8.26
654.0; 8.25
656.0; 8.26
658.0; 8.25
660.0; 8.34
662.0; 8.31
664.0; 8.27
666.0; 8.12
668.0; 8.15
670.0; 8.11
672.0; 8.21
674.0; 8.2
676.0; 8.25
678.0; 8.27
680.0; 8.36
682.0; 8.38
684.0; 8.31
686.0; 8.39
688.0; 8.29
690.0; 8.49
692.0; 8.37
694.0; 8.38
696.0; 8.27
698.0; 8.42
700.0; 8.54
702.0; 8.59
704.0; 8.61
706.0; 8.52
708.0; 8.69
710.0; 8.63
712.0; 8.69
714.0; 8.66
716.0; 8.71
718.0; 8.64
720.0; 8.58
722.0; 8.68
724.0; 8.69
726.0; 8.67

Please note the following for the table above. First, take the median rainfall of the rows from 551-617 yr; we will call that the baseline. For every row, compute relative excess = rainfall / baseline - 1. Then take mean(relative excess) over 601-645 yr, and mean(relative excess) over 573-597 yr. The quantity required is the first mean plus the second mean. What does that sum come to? 0.035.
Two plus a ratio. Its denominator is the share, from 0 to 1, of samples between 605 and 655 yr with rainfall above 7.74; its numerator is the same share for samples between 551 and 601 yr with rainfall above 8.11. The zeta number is 2.04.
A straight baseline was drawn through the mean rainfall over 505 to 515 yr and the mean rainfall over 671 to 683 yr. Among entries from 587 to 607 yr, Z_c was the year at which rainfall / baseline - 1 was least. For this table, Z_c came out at 590.0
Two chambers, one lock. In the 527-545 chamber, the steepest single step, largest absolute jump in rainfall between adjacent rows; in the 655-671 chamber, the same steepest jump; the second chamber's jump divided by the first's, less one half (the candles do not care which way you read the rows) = 0.4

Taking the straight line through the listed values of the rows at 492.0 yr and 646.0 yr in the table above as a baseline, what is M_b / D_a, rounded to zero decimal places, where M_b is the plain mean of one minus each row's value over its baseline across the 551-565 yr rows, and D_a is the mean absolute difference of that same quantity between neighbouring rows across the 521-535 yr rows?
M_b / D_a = -22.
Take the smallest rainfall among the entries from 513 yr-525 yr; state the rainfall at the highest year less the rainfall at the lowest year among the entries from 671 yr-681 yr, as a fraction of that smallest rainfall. 0.02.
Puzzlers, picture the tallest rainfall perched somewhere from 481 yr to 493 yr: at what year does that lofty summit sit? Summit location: 482.0 yr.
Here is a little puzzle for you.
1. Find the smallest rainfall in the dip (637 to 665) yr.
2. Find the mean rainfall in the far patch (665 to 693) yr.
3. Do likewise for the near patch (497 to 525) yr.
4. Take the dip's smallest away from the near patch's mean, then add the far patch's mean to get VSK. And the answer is 7.61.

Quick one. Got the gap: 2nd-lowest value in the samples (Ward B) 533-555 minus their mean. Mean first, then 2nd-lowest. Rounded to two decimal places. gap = -0.16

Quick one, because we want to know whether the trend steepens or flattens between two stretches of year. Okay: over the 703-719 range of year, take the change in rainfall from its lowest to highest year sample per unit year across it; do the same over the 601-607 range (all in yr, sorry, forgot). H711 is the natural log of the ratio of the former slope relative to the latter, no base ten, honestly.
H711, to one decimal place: -2.2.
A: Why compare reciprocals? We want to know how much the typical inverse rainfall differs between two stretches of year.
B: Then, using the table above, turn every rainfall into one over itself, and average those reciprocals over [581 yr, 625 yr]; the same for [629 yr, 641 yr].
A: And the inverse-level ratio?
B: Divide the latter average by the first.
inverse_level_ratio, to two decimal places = 1.00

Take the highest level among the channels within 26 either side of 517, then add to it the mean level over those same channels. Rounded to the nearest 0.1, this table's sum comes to 15.0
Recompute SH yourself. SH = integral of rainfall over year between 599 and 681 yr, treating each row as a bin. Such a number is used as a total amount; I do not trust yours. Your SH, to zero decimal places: 669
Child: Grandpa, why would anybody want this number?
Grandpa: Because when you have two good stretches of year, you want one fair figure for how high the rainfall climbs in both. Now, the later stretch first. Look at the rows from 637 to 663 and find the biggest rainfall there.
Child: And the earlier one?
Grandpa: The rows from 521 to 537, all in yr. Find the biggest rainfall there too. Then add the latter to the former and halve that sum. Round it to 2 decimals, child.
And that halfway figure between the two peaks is 8.07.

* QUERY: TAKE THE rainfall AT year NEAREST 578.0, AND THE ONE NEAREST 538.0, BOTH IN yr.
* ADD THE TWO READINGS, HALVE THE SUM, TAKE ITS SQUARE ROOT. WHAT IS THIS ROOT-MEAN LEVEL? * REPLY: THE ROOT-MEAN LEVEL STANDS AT 2.80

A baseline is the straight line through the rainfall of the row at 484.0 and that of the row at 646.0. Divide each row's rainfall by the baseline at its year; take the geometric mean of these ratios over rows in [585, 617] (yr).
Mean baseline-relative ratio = 1.06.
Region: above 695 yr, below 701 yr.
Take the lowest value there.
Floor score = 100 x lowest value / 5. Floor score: 165.4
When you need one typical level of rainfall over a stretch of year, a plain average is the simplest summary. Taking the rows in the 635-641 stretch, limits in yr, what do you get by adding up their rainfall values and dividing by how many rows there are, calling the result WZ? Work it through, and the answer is 8.09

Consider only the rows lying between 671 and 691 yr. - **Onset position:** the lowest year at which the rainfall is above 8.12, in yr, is 672.0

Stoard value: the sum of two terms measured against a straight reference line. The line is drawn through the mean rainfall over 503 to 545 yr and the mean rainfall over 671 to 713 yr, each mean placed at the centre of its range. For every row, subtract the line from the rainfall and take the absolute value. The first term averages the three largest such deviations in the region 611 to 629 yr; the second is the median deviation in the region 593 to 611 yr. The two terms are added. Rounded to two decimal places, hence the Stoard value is 0.20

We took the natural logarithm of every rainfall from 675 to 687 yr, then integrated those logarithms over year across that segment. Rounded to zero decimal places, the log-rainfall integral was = 25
